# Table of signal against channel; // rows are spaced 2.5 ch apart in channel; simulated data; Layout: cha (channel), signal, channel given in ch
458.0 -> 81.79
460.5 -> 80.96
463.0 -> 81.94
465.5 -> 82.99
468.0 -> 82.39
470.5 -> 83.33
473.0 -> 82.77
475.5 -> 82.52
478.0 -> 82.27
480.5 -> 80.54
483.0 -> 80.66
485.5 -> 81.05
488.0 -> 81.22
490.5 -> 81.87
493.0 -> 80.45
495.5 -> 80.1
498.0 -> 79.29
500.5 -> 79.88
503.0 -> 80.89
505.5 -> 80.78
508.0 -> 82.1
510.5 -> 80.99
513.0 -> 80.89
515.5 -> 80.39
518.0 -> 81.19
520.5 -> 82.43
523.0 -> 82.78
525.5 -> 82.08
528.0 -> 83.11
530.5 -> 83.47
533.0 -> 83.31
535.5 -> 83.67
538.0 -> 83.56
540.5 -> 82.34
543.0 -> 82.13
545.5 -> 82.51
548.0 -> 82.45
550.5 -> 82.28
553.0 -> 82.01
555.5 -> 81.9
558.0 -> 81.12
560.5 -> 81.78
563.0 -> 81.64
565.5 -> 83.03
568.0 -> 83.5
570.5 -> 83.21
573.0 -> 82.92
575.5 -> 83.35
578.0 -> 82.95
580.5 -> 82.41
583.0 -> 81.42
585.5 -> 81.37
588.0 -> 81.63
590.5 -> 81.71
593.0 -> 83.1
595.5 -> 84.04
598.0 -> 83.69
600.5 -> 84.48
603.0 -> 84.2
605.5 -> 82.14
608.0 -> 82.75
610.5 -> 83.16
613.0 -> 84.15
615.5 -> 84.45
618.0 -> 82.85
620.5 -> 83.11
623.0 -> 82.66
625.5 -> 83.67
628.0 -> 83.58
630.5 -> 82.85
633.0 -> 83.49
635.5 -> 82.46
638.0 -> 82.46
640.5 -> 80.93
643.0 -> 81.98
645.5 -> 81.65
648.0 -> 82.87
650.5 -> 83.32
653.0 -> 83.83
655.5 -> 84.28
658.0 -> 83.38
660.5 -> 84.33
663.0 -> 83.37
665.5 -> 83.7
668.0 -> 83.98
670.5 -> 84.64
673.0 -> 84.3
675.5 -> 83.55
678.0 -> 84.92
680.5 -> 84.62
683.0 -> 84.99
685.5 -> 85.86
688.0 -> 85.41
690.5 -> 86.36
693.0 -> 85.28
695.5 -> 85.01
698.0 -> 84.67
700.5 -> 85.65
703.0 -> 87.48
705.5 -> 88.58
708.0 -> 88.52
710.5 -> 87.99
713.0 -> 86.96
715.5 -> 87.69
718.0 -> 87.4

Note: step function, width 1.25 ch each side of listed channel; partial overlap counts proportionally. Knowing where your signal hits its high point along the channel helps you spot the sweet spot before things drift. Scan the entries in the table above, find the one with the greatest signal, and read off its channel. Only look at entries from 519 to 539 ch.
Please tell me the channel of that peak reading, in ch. 535.5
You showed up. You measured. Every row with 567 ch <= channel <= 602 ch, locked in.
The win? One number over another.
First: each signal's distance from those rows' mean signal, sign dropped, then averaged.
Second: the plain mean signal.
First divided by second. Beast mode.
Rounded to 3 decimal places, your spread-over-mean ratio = 0.010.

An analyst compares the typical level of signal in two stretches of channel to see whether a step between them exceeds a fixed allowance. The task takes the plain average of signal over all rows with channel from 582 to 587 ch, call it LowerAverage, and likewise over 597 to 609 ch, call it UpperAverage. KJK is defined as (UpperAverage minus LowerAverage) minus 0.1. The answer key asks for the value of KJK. 2.0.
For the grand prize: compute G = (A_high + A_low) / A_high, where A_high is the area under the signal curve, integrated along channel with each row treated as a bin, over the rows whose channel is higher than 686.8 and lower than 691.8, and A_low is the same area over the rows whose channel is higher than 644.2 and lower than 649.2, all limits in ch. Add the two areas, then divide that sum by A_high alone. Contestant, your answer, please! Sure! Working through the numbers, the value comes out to 1.96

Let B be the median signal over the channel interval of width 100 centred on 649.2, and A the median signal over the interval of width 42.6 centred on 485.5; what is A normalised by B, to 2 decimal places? 0.97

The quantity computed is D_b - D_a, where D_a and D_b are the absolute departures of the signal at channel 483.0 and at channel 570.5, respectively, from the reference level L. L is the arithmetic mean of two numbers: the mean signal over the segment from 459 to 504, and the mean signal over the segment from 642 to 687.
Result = -1.4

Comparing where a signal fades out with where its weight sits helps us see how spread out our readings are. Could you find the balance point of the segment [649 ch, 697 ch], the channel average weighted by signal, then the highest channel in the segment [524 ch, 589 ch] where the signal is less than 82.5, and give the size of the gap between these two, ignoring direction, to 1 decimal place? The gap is 85.1 ch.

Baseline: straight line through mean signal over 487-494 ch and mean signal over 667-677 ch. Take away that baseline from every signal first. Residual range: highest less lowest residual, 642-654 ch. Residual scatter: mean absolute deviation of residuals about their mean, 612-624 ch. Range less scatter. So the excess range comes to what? 1.3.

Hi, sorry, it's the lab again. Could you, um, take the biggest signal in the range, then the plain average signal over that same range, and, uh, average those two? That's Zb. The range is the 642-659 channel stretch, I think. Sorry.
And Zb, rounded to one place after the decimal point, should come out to 83.7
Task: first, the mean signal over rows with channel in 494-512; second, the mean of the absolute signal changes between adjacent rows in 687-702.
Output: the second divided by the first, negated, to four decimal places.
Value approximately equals -0.0090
